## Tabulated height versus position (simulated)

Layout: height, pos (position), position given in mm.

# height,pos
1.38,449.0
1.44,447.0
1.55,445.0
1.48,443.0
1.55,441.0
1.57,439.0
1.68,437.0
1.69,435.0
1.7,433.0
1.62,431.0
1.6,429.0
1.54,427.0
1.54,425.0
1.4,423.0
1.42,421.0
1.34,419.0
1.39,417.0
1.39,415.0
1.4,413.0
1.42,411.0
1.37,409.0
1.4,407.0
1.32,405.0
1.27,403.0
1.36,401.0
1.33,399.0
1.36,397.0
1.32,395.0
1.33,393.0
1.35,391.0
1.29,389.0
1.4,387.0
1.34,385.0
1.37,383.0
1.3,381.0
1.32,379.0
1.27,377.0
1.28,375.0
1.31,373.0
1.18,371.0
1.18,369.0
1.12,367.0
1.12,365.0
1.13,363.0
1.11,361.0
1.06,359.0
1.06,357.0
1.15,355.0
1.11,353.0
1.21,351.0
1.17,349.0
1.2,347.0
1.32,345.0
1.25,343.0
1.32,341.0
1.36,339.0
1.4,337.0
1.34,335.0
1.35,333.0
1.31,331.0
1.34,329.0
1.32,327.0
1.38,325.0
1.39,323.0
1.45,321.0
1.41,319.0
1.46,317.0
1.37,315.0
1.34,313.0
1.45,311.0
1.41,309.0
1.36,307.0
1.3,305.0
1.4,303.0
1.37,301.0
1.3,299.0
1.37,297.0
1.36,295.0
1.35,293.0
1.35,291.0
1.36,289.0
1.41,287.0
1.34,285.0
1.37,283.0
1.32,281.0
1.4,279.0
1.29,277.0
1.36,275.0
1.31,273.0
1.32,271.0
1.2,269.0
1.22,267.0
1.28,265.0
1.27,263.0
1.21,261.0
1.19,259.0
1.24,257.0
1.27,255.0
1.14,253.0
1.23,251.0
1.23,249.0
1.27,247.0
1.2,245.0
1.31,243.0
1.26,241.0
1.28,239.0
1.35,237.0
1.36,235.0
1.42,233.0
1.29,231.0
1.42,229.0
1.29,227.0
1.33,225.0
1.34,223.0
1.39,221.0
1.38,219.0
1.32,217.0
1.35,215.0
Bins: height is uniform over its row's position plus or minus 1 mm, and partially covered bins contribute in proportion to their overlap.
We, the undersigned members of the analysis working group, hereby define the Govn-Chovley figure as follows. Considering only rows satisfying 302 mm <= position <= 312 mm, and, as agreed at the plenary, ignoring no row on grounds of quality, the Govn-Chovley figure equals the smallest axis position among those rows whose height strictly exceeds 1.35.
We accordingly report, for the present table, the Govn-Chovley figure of 303.0 mm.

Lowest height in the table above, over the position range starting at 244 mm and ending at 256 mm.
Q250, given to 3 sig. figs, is 1.14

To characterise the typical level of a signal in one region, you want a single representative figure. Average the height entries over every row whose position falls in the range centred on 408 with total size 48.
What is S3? 1.396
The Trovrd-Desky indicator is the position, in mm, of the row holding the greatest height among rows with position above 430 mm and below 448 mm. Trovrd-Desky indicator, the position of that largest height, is 433.0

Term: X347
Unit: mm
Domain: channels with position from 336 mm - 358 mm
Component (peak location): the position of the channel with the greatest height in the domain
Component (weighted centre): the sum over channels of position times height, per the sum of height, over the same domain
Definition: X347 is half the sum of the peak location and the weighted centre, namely 341.7 mm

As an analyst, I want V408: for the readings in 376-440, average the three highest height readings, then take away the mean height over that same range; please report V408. 0.27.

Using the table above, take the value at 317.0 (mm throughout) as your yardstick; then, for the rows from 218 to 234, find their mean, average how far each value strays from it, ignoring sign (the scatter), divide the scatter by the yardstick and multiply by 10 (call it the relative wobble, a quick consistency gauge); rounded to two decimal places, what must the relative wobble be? 0.31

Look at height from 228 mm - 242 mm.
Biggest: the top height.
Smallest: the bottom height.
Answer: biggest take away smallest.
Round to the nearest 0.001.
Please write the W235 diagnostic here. 0.160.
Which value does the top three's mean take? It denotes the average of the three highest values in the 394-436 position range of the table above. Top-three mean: 1.67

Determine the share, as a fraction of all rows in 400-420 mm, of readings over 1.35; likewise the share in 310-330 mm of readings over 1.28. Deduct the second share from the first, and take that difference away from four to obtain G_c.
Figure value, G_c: 4.30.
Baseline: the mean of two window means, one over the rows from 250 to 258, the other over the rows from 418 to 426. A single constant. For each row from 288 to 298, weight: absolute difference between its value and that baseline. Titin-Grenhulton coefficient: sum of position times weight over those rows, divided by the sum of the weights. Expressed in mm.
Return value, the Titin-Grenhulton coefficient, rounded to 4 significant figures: 293.3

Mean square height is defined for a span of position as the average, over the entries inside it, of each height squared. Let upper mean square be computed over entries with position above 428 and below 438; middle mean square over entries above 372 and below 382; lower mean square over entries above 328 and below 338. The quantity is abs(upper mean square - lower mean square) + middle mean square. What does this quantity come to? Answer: 2.6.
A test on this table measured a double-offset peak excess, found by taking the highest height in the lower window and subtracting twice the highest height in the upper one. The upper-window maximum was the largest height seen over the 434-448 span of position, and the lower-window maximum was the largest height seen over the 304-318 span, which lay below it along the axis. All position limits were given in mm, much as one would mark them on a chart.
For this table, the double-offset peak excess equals -1.9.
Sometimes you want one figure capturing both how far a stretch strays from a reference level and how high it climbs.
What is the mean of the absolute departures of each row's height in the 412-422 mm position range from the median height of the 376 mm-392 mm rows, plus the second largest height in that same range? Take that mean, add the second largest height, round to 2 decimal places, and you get 1.46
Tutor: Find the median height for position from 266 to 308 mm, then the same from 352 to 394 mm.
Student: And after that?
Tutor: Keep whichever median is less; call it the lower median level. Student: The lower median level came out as 1.27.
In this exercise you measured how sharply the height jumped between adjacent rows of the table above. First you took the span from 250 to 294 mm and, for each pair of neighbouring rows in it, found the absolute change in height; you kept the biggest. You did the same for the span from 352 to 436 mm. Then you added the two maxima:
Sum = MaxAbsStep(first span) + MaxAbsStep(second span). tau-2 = 0.270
